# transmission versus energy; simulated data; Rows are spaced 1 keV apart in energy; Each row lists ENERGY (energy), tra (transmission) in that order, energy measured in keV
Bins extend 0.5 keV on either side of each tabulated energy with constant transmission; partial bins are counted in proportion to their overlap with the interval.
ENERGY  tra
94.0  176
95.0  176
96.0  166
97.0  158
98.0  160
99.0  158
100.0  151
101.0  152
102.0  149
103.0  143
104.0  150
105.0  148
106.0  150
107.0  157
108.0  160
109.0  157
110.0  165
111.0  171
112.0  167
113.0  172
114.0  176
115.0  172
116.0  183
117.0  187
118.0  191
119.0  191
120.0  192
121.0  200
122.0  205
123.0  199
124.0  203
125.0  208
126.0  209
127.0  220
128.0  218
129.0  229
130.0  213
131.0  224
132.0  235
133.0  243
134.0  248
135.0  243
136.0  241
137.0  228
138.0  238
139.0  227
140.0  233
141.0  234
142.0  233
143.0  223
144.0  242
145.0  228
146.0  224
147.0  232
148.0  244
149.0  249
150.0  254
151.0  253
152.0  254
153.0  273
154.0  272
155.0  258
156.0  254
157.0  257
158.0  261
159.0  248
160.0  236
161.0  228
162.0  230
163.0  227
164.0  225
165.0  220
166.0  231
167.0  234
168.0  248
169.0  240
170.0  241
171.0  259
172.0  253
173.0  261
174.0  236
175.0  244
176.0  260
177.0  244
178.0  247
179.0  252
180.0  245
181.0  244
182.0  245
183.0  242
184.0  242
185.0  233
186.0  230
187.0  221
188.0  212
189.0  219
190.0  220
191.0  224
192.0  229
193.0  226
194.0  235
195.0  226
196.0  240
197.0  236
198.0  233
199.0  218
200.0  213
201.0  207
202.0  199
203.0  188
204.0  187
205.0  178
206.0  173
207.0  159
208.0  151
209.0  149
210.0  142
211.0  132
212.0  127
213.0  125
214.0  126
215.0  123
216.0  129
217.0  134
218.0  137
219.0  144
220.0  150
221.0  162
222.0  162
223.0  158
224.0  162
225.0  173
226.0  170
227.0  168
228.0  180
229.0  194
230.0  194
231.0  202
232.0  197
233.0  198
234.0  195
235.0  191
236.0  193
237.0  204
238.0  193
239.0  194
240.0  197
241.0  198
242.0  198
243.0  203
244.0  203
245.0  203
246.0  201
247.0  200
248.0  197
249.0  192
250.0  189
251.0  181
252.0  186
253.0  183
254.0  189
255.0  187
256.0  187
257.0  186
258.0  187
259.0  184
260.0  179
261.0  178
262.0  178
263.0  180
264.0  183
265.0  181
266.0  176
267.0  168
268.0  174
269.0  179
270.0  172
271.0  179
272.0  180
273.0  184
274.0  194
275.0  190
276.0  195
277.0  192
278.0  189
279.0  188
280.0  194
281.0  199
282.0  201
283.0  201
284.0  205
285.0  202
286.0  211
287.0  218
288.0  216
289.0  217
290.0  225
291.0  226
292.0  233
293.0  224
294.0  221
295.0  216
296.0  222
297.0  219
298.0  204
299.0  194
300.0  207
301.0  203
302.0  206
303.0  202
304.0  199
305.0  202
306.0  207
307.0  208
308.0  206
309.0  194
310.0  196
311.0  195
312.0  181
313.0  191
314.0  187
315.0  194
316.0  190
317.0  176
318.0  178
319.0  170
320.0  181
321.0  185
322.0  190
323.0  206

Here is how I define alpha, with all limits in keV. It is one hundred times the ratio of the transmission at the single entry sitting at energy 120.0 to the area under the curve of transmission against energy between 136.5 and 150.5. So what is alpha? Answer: 5.8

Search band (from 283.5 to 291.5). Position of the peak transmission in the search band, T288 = 291.0 keV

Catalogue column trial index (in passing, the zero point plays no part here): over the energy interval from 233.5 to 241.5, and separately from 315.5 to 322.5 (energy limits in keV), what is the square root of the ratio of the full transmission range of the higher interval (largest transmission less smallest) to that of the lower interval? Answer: 1.2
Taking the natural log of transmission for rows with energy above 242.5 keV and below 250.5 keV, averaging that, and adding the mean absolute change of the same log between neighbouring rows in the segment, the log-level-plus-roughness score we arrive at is 5.30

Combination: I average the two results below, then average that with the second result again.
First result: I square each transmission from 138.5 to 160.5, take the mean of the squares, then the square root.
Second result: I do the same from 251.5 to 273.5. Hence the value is 197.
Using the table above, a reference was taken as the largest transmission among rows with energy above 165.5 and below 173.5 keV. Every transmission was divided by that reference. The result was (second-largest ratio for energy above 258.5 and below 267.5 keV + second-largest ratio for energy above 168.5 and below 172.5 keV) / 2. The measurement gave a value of 0.84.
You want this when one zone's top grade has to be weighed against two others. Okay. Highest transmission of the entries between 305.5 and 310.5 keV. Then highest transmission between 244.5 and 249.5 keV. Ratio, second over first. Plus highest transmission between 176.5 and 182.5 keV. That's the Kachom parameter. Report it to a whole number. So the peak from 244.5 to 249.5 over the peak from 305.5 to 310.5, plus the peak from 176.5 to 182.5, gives 253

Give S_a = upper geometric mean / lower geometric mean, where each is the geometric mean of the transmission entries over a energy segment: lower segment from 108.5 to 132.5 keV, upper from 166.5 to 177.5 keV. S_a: 1.27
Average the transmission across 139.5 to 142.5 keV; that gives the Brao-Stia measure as 233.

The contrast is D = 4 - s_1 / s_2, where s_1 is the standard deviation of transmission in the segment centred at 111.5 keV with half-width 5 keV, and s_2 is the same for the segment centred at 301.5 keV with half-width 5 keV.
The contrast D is 2.7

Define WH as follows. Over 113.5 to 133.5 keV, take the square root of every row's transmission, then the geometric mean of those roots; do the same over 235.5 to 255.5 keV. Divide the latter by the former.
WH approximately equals 0.98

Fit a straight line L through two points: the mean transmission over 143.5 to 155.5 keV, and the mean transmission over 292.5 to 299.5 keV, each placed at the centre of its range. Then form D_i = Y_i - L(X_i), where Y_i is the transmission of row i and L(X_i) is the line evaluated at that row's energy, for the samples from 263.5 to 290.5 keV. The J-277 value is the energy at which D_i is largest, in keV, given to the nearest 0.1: 290.0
